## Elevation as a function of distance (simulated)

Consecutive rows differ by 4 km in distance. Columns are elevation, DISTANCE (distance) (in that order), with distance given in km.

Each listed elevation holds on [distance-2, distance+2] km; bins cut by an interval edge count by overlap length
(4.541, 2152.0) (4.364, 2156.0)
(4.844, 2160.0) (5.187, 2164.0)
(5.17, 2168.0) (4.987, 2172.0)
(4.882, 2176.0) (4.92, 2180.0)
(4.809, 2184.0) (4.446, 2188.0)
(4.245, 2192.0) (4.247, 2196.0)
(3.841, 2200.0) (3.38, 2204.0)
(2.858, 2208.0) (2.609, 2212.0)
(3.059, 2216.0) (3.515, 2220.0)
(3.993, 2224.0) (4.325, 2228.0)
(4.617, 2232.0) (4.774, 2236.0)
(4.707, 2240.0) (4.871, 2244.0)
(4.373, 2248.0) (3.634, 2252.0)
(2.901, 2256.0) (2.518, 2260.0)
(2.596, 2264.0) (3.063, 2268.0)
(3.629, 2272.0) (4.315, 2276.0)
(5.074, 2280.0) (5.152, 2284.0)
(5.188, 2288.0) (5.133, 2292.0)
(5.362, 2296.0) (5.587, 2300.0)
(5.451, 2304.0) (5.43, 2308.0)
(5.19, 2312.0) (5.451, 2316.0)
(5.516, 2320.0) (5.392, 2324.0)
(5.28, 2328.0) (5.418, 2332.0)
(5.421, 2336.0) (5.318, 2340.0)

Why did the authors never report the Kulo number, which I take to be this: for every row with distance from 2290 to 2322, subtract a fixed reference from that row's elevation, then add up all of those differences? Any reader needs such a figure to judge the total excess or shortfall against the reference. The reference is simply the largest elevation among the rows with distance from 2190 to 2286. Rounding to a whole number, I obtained 2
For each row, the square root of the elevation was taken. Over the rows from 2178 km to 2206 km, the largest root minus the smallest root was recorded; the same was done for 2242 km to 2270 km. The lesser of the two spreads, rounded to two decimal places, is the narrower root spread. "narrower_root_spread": 0.38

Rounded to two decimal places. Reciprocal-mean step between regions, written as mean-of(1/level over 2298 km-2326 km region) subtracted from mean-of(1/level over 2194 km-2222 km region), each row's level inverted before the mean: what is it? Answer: 0.12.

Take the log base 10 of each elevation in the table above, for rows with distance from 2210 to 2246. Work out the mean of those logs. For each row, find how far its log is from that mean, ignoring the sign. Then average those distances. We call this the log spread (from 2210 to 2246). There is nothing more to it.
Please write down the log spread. 0.077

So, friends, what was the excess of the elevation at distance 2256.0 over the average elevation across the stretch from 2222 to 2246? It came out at -1.6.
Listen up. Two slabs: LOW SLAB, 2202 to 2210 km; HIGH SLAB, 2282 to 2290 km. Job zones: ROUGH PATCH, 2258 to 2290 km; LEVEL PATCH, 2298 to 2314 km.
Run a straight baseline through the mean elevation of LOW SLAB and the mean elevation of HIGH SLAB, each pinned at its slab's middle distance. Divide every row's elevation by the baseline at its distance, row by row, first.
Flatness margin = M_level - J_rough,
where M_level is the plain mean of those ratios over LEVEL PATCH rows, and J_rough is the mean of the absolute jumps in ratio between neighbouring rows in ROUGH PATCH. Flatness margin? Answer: 0.89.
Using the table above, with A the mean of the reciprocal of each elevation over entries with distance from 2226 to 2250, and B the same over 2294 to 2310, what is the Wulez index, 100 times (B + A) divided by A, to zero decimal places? 184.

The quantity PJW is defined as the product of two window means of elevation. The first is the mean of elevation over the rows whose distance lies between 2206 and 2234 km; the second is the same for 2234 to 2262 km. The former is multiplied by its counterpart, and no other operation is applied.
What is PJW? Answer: 14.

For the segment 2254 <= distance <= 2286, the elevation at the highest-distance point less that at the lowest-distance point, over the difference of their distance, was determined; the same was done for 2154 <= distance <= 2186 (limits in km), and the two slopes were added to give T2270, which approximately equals 0.10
